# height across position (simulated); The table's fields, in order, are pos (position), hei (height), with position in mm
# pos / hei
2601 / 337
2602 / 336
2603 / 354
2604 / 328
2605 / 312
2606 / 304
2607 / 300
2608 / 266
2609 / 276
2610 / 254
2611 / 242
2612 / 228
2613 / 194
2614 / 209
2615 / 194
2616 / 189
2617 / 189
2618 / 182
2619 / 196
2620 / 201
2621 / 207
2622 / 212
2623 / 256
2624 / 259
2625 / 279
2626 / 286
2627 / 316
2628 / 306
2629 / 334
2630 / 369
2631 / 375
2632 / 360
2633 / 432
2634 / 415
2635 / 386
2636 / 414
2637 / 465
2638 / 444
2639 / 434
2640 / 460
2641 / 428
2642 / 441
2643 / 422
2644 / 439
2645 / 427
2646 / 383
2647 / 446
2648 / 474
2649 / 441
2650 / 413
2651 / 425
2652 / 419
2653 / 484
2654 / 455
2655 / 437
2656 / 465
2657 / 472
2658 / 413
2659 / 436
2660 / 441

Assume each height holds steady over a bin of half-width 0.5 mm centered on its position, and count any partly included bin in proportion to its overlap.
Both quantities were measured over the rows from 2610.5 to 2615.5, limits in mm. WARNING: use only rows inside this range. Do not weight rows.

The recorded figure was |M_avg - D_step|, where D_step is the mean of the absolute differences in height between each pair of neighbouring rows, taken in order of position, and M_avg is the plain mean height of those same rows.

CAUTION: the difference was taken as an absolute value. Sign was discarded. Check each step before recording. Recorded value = 194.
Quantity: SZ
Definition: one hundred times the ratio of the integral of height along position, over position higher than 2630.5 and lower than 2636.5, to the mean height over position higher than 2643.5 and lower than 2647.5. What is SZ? 562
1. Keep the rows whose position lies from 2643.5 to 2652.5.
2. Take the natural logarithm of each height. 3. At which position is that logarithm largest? 2648 mm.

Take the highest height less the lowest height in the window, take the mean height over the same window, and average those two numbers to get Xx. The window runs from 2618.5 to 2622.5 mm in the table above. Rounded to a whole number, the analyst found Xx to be 110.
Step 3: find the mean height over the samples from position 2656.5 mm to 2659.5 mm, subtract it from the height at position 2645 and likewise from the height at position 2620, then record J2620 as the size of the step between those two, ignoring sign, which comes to 226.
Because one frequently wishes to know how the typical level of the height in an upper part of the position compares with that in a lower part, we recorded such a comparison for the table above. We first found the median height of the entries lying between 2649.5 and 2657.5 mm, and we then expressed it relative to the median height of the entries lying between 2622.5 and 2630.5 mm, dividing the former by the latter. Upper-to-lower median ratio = 1.51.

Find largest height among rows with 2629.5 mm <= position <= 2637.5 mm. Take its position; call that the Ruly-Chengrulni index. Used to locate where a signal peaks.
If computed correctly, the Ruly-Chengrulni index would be 2637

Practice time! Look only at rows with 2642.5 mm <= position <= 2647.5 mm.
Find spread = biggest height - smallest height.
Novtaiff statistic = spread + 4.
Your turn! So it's 67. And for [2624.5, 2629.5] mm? 59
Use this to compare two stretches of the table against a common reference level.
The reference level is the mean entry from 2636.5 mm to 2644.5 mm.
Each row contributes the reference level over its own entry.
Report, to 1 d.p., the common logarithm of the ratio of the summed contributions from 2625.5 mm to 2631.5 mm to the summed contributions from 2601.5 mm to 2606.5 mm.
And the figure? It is 0.1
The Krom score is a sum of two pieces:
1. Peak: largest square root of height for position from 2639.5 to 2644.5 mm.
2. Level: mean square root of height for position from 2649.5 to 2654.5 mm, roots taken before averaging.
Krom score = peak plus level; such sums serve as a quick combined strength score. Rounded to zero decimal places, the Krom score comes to 42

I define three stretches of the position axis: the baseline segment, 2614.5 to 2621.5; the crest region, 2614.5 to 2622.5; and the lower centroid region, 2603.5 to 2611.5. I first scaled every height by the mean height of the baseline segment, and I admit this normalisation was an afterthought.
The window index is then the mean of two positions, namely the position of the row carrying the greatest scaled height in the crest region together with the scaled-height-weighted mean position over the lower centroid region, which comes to 2614.6 mm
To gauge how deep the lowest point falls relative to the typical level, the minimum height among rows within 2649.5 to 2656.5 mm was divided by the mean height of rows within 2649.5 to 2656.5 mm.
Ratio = 0.93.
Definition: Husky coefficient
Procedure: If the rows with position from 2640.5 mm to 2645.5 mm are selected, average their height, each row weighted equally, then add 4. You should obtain 435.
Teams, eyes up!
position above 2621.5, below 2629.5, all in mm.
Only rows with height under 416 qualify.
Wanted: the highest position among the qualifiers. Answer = 2629 mm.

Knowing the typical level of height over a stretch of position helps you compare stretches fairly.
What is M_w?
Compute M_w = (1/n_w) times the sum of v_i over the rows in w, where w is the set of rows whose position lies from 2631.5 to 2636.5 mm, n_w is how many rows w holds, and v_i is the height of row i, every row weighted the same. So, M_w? 401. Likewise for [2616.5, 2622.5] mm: 198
